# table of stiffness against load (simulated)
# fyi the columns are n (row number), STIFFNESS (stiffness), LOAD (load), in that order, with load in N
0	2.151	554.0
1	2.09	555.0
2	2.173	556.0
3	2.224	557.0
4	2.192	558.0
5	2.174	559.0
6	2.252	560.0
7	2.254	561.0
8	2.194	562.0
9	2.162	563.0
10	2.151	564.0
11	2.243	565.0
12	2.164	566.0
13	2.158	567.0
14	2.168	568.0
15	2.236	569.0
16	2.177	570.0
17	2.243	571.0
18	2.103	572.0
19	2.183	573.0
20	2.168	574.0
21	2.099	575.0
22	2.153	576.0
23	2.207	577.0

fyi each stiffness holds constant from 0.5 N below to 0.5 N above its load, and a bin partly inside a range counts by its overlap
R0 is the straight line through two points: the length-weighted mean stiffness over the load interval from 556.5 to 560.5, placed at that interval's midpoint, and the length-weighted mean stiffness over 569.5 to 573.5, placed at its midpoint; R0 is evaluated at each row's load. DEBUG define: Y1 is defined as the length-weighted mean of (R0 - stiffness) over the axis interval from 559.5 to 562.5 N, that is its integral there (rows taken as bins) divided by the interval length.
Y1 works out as -0.029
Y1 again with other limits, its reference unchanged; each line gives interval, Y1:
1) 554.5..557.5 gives 0.055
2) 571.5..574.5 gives 0.021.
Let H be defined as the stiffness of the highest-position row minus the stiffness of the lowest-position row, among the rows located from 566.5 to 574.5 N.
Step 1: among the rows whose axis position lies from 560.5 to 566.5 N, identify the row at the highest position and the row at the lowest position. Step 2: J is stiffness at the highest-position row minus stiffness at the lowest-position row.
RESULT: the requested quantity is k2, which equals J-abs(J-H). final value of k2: -0.190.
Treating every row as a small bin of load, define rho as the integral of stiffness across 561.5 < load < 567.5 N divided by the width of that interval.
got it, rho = 2.18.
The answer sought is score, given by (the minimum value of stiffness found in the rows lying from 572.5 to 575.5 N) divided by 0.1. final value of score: 21.0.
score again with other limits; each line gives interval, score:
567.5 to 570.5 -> 21.7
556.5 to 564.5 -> 21.5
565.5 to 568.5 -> 21.6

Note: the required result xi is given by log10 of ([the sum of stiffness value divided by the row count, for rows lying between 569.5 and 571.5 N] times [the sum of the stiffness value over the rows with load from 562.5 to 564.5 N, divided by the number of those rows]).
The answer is 0.678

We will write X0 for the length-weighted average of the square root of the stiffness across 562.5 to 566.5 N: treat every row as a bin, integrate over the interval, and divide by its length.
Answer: 1.48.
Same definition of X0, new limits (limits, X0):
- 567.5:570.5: 1.48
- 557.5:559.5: 1.48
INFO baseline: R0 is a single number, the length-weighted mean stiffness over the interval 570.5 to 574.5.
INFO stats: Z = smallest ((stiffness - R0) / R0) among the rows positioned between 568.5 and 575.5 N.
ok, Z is -0.035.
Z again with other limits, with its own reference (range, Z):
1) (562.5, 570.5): -0.011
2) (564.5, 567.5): -0.007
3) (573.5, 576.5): -0.035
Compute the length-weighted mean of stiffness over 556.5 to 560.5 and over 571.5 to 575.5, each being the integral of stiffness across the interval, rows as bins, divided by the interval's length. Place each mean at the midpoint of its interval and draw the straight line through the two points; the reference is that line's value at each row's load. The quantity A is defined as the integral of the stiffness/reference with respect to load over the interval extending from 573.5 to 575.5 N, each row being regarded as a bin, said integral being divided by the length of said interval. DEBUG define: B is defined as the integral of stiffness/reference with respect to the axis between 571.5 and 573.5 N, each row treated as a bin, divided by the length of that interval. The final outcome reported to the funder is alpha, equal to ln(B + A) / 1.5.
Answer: 0.462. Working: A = 1.00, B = 1.00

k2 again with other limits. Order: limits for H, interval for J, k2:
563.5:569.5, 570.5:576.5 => -0.265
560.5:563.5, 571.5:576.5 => -0.092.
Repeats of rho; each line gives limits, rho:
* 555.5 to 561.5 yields 2.21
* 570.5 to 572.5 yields 2.17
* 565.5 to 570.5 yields 2.18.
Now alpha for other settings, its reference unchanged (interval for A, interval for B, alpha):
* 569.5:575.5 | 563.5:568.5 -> 0.465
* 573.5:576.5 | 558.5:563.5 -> 0.465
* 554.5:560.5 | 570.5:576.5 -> 0.461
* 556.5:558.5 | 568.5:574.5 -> 0.467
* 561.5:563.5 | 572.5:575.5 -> 0.462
